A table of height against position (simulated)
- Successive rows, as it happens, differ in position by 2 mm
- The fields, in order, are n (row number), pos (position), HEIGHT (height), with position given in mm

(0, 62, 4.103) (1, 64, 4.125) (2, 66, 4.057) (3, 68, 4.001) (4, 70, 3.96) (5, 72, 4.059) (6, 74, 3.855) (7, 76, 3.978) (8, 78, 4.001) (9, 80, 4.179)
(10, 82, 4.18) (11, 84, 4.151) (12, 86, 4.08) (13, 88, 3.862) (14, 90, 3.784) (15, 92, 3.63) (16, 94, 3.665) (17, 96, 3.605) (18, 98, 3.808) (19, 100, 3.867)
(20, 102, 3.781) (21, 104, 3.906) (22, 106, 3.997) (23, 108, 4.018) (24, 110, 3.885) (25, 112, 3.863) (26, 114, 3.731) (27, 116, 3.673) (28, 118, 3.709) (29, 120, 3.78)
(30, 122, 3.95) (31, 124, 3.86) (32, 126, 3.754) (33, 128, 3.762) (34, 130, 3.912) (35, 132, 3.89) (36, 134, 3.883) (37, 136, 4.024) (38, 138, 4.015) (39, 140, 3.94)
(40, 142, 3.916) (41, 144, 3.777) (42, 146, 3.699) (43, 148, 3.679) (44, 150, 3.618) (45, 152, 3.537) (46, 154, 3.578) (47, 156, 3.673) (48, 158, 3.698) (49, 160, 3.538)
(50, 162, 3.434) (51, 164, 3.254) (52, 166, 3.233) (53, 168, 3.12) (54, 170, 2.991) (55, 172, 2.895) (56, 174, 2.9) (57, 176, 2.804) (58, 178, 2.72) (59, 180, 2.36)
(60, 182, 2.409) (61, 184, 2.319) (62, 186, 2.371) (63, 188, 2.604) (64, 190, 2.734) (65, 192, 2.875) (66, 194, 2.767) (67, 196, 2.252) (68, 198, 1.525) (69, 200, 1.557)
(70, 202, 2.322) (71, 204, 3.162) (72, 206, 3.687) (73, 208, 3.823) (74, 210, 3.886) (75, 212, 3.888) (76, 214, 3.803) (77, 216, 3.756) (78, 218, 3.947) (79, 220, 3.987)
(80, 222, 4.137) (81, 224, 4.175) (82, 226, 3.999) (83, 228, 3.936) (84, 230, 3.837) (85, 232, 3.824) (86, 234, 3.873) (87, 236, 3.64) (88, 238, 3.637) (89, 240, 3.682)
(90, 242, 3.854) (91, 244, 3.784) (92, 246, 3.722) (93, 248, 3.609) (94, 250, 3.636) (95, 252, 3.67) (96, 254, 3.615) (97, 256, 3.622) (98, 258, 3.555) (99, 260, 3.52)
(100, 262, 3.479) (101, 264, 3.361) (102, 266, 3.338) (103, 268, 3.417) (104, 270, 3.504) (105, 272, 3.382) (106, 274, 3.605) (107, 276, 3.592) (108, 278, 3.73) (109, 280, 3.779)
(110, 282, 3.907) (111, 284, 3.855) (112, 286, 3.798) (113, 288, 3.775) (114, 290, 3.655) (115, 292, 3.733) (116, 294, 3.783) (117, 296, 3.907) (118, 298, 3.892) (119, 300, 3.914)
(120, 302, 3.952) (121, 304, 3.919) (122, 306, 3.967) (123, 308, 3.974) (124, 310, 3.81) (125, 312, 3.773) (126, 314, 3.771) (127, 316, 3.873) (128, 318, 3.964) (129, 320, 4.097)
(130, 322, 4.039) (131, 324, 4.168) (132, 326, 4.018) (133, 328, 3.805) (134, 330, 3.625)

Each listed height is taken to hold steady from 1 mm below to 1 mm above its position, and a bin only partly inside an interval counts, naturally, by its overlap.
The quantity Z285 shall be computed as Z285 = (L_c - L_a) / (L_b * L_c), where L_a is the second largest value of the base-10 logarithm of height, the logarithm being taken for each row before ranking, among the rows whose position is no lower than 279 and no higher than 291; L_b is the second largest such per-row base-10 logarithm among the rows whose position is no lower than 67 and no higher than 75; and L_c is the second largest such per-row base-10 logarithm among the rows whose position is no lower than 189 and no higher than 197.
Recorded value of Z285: -0.54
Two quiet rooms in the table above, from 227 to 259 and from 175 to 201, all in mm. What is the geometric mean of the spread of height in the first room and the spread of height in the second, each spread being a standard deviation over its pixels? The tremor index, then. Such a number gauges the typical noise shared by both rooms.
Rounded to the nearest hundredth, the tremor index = 0.22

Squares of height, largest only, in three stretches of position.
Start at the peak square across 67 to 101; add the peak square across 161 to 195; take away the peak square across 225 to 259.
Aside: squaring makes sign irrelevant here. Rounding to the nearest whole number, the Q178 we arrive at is 13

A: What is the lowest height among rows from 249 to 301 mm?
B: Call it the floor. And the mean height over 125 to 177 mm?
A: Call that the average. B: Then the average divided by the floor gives 1.07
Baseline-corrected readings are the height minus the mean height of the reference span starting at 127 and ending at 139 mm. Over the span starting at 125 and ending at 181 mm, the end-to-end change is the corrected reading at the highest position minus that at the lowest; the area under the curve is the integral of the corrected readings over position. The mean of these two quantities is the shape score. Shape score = -13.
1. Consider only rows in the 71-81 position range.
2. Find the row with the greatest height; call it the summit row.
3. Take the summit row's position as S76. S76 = 80 mm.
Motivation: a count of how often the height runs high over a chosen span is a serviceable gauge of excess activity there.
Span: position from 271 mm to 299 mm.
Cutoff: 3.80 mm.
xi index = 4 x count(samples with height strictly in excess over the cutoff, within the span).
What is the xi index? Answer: 16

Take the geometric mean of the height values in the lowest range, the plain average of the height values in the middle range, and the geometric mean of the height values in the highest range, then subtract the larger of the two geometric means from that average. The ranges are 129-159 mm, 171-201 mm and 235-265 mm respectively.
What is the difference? -1.31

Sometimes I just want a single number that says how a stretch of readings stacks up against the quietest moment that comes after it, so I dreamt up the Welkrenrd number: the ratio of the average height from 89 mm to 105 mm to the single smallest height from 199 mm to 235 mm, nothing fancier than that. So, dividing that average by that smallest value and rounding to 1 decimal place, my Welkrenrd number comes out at 2.4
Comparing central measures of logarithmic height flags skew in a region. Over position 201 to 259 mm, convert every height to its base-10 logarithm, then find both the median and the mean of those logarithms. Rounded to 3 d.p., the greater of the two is 0.578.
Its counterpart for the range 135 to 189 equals 0.536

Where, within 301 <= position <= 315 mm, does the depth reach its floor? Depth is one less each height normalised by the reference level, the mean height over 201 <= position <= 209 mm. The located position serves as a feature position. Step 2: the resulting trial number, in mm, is 308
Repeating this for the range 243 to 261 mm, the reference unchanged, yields 244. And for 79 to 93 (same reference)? 82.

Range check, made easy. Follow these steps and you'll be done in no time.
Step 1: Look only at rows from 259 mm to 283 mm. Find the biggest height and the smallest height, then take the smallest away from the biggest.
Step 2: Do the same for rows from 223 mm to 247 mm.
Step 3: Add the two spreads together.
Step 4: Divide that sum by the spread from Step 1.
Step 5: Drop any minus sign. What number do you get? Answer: 1.9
